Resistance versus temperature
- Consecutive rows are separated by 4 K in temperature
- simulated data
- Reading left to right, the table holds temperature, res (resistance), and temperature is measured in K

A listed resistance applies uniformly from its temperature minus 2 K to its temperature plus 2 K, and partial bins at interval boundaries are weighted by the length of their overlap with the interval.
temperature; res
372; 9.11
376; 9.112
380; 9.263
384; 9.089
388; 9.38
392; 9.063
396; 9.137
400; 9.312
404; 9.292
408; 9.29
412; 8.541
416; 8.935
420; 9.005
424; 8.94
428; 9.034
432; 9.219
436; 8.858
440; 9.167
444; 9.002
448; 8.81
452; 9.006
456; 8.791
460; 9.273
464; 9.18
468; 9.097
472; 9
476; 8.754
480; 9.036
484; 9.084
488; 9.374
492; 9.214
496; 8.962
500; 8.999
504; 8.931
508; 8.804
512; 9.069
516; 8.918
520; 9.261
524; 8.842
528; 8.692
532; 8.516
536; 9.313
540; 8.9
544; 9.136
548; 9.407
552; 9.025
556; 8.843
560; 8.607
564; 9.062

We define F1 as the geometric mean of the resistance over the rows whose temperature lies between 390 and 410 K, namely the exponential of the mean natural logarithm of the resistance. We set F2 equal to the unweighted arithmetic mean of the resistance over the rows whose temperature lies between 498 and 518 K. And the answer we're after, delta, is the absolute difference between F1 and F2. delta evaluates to 0.27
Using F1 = 9.22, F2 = 8.94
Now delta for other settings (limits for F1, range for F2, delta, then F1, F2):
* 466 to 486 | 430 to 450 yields 0.02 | 8.99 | 9.01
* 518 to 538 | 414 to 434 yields 0.11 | 8.92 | 9.03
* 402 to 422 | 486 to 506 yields 0.09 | 9.01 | 9.10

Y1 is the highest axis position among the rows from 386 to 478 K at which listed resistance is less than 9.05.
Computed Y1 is 476 K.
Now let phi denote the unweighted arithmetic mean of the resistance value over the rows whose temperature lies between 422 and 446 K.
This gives 9.04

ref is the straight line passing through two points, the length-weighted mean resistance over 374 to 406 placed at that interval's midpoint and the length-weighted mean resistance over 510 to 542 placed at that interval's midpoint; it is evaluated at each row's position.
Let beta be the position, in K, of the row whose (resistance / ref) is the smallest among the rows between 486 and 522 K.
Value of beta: 508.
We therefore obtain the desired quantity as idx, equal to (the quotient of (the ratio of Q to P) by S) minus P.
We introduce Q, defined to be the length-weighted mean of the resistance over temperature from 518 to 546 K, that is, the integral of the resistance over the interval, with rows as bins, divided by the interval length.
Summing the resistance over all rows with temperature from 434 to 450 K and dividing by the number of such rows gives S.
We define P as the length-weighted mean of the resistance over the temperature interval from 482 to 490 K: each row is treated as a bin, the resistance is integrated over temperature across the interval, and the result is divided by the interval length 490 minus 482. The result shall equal -9.12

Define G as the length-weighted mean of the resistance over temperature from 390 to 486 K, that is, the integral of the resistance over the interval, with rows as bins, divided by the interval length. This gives 9.03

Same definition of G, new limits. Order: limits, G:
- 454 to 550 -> 9.02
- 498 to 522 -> 9.00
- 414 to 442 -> 9.02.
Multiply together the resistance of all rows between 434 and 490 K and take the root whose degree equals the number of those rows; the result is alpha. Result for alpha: 9.03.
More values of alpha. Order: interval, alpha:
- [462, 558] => 9.01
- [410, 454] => 8.95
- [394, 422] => 9.07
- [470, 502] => 9.05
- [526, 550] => 8.99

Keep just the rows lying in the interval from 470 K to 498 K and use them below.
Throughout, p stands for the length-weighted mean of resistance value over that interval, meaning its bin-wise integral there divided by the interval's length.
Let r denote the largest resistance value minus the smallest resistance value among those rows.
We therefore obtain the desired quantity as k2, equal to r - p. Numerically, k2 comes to -8.44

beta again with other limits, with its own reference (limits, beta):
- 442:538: 532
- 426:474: 456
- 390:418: 412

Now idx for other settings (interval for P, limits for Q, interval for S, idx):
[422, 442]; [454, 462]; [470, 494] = -8.93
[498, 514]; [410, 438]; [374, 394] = -8.84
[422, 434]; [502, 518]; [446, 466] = -8.96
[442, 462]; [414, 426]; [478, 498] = -8.87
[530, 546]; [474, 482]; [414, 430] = -8.86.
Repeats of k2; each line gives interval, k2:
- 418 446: -8.67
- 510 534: -8.14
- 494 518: -8.68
